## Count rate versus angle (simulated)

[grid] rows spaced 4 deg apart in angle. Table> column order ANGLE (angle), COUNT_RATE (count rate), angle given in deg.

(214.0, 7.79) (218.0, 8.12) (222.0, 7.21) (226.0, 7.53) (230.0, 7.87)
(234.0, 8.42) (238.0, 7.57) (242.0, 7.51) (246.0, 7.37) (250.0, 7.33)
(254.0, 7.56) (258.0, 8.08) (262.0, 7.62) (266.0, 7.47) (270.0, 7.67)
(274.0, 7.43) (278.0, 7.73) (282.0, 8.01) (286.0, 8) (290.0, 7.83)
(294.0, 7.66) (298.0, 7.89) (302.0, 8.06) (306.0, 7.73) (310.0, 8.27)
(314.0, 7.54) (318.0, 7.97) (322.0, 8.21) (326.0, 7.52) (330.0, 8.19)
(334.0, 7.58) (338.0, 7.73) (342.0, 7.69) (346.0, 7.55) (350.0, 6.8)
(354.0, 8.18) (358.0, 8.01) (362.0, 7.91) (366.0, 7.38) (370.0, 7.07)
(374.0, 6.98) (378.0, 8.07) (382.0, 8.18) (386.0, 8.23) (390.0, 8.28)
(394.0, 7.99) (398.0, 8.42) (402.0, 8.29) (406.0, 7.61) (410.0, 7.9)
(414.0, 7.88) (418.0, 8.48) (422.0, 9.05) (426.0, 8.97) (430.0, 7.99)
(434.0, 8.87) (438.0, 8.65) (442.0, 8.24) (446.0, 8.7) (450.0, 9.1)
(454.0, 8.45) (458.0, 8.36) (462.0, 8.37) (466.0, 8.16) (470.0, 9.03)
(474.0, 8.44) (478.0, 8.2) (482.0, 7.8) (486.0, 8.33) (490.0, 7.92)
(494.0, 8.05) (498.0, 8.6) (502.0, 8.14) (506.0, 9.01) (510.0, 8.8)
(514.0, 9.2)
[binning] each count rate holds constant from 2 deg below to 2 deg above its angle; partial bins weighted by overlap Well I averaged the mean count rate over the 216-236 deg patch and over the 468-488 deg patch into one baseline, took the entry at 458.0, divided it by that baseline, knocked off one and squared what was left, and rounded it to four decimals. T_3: 0.0011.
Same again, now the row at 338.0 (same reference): 0.0020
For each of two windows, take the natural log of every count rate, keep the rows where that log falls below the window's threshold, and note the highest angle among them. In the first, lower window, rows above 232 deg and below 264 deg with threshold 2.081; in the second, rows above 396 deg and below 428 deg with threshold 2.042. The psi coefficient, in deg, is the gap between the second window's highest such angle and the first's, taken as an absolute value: 144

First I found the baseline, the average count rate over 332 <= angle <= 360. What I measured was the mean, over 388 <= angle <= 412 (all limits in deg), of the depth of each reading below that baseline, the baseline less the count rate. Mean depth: -0.43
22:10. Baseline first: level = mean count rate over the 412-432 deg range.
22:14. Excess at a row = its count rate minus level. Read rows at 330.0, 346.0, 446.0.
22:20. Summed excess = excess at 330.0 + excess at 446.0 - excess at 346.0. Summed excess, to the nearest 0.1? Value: 0.9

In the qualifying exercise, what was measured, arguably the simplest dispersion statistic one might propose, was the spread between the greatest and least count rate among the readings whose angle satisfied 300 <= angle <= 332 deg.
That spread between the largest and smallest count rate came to 0.75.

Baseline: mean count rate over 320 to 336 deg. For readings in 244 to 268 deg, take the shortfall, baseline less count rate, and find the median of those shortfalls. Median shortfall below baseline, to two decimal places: 0.36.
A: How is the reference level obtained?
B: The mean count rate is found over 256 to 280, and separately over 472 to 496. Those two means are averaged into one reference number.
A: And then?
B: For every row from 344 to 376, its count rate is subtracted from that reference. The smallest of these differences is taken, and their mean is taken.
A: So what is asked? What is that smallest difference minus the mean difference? -0.7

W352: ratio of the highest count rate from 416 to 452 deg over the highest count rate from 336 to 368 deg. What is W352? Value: 1.112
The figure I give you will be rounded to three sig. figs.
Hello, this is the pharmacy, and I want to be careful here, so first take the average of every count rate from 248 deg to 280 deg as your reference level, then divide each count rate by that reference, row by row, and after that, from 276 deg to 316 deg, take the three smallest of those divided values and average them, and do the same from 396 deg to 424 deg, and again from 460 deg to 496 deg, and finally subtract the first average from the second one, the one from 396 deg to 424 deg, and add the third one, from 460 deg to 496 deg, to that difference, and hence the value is 1.06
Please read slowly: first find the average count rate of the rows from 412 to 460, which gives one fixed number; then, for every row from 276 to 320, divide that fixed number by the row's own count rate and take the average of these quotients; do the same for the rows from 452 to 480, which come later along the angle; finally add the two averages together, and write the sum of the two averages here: 2.10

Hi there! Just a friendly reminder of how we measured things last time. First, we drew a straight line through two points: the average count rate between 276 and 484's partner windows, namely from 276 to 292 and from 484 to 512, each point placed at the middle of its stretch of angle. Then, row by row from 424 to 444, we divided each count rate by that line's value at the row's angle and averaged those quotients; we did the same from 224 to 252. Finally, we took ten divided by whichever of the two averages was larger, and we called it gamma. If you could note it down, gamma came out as 9.7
